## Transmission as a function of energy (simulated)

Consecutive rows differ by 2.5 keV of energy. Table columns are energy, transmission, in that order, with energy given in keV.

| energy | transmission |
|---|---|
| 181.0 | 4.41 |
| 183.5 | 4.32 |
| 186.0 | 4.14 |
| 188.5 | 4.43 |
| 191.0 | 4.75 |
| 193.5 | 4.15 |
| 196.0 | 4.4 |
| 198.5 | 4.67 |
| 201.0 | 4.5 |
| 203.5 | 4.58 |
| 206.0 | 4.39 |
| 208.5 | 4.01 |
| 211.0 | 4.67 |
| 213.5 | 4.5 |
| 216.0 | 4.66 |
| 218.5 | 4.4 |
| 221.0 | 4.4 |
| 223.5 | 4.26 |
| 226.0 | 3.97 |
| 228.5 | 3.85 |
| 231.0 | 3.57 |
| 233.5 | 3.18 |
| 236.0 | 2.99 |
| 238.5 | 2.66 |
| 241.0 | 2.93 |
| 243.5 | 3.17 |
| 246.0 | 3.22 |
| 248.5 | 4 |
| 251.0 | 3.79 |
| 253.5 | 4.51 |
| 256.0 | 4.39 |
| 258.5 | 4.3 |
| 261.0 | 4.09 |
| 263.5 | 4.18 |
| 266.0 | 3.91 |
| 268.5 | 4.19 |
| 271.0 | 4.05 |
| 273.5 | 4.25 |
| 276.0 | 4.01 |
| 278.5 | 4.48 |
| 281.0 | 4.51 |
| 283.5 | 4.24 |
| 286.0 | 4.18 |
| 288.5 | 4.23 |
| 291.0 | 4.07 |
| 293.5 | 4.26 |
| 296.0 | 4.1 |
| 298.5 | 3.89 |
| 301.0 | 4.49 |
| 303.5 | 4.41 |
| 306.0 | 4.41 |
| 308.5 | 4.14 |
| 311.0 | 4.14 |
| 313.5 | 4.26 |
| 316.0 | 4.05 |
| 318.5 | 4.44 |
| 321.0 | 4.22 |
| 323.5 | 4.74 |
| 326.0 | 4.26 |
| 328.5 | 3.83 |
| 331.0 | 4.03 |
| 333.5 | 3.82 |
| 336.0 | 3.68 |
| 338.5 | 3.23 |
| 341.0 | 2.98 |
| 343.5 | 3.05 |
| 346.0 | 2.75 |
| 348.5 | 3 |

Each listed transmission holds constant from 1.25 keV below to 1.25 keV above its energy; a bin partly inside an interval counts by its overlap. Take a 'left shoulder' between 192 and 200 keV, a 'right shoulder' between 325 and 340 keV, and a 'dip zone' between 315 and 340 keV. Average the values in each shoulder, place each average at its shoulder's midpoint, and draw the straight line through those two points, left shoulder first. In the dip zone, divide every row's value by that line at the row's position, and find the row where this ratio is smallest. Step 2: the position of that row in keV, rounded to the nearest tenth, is 338.5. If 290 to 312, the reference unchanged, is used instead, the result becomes 298.5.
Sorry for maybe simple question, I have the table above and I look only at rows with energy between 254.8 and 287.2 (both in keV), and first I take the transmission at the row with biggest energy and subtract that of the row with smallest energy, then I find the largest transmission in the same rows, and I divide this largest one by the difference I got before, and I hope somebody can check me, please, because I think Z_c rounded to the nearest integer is -21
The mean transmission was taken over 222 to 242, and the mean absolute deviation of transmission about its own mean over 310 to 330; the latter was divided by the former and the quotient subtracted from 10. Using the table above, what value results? 9.95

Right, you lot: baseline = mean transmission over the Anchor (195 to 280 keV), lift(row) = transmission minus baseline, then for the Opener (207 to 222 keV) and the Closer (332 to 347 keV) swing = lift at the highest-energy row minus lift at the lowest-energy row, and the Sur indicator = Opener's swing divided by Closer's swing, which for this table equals -0.4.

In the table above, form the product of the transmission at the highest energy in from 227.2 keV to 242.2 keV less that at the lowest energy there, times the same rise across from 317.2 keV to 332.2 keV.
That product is 0.38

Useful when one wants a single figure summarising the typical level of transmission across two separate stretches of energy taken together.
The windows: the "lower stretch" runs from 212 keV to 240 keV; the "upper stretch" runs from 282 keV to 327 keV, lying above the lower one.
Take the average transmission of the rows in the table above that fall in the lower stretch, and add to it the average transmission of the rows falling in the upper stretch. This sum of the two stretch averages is 8.11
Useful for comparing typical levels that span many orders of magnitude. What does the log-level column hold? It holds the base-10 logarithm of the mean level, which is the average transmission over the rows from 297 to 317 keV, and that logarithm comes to 0.626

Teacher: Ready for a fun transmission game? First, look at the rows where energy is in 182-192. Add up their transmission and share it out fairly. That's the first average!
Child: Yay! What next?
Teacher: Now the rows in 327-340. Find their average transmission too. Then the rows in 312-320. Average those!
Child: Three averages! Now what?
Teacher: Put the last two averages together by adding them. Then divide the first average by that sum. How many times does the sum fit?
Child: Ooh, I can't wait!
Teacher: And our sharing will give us 0.553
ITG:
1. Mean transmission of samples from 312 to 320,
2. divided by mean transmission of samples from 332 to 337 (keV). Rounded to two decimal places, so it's 1.13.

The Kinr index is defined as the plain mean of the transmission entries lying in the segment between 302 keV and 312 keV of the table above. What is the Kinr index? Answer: 4.28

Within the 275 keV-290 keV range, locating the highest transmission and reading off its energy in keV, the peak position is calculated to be 281.0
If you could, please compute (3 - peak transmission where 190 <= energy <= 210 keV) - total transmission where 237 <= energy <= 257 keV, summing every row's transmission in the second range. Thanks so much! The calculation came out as -30.4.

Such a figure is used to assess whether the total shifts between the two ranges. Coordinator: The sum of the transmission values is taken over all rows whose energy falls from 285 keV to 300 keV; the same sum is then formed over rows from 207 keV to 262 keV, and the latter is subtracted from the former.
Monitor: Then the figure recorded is -61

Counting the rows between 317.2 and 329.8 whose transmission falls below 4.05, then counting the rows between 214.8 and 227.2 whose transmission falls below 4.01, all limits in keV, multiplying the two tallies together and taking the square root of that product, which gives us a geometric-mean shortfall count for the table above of 1.0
